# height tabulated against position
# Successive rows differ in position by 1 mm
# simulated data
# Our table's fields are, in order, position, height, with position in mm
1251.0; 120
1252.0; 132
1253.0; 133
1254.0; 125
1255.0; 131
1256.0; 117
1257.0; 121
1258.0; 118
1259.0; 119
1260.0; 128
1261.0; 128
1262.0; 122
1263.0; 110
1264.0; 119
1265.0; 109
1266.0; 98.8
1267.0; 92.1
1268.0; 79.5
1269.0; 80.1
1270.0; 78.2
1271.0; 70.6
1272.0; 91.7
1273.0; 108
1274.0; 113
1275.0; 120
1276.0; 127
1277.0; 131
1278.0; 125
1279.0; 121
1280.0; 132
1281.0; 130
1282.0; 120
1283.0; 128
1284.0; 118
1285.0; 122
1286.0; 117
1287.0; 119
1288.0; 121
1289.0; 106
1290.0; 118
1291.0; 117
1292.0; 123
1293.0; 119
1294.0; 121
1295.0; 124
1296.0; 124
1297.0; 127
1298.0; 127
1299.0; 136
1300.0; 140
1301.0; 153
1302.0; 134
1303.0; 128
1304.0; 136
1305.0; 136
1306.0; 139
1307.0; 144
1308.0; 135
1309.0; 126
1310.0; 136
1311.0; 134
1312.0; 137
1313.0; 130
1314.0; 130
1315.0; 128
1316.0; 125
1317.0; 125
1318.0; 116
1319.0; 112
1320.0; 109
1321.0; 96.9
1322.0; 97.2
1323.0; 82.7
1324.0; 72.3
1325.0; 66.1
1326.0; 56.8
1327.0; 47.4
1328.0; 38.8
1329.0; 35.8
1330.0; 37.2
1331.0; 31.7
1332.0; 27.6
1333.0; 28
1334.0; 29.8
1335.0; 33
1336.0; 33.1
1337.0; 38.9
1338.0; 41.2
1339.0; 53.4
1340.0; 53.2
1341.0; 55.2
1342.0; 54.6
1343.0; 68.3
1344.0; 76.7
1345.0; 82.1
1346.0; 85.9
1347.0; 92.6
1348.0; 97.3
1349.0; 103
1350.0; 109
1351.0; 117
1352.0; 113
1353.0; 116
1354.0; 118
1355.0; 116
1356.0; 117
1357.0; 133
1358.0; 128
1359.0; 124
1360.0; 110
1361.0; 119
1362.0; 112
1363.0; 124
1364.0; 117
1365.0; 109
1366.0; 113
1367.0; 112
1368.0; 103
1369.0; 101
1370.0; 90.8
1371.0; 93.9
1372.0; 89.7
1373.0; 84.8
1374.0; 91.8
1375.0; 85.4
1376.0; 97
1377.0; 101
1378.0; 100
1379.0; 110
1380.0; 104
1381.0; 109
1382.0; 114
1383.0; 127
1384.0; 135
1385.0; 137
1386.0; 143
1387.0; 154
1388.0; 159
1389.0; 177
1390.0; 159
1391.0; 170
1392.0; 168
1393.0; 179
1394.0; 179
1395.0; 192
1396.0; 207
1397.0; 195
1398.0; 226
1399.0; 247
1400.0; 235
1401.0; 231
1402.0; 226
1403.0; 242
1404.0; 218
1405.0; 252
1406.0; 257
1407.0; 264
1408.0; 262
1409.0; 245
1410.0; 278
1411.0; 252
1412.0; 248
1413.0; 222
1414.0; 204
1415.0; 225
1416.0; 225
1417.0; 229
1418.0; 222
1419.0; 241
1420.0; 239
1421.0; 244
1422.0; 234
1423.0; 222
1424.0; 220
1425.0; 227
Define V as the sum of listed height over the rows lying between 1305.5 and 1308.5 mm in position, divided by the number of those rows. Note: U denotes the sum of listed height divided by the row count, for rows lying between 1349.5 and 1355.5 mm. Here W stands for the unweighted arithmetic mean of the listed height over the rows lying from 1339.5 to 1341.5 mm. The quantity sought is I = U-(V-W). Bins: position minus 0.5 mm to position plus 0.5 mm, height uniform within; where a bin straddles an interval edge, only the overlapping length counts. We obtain 30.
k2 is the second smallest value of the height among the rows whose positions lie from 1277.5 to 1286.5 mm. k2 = 118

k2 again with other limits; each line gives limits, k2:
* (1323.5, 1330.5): 37.2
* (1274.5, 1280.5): 121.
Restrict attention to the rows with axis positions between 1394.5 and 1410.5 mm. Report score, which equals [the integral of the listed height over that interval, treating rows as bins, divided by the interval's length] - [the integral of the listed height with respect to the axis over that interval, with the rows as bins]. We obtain -3541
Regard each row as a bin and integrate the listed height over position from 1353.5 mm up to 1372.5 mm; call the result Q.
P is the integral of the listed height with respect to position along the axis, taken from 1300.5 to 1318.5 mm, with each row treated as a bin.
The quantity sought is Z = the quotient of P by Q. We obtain 1.1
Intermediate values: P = 2392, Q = 2130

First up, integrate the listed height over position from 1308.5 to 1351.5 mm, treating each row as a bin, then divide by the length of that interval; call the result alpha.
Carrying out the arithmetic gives 80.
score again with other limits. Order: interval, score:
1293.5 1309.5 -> -1997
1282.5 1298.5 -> -1810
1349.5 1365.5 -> -1764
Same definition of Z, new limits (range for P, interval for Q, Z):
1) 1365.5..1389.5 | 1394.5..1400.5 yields 2.1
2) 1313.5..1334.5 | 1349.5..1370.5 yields 0.7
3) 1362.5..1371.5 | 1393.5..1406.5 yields 0.3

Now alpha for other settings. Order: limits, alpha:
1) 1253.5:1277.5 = 110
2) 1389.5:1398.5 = 186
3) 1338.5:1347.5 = 69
